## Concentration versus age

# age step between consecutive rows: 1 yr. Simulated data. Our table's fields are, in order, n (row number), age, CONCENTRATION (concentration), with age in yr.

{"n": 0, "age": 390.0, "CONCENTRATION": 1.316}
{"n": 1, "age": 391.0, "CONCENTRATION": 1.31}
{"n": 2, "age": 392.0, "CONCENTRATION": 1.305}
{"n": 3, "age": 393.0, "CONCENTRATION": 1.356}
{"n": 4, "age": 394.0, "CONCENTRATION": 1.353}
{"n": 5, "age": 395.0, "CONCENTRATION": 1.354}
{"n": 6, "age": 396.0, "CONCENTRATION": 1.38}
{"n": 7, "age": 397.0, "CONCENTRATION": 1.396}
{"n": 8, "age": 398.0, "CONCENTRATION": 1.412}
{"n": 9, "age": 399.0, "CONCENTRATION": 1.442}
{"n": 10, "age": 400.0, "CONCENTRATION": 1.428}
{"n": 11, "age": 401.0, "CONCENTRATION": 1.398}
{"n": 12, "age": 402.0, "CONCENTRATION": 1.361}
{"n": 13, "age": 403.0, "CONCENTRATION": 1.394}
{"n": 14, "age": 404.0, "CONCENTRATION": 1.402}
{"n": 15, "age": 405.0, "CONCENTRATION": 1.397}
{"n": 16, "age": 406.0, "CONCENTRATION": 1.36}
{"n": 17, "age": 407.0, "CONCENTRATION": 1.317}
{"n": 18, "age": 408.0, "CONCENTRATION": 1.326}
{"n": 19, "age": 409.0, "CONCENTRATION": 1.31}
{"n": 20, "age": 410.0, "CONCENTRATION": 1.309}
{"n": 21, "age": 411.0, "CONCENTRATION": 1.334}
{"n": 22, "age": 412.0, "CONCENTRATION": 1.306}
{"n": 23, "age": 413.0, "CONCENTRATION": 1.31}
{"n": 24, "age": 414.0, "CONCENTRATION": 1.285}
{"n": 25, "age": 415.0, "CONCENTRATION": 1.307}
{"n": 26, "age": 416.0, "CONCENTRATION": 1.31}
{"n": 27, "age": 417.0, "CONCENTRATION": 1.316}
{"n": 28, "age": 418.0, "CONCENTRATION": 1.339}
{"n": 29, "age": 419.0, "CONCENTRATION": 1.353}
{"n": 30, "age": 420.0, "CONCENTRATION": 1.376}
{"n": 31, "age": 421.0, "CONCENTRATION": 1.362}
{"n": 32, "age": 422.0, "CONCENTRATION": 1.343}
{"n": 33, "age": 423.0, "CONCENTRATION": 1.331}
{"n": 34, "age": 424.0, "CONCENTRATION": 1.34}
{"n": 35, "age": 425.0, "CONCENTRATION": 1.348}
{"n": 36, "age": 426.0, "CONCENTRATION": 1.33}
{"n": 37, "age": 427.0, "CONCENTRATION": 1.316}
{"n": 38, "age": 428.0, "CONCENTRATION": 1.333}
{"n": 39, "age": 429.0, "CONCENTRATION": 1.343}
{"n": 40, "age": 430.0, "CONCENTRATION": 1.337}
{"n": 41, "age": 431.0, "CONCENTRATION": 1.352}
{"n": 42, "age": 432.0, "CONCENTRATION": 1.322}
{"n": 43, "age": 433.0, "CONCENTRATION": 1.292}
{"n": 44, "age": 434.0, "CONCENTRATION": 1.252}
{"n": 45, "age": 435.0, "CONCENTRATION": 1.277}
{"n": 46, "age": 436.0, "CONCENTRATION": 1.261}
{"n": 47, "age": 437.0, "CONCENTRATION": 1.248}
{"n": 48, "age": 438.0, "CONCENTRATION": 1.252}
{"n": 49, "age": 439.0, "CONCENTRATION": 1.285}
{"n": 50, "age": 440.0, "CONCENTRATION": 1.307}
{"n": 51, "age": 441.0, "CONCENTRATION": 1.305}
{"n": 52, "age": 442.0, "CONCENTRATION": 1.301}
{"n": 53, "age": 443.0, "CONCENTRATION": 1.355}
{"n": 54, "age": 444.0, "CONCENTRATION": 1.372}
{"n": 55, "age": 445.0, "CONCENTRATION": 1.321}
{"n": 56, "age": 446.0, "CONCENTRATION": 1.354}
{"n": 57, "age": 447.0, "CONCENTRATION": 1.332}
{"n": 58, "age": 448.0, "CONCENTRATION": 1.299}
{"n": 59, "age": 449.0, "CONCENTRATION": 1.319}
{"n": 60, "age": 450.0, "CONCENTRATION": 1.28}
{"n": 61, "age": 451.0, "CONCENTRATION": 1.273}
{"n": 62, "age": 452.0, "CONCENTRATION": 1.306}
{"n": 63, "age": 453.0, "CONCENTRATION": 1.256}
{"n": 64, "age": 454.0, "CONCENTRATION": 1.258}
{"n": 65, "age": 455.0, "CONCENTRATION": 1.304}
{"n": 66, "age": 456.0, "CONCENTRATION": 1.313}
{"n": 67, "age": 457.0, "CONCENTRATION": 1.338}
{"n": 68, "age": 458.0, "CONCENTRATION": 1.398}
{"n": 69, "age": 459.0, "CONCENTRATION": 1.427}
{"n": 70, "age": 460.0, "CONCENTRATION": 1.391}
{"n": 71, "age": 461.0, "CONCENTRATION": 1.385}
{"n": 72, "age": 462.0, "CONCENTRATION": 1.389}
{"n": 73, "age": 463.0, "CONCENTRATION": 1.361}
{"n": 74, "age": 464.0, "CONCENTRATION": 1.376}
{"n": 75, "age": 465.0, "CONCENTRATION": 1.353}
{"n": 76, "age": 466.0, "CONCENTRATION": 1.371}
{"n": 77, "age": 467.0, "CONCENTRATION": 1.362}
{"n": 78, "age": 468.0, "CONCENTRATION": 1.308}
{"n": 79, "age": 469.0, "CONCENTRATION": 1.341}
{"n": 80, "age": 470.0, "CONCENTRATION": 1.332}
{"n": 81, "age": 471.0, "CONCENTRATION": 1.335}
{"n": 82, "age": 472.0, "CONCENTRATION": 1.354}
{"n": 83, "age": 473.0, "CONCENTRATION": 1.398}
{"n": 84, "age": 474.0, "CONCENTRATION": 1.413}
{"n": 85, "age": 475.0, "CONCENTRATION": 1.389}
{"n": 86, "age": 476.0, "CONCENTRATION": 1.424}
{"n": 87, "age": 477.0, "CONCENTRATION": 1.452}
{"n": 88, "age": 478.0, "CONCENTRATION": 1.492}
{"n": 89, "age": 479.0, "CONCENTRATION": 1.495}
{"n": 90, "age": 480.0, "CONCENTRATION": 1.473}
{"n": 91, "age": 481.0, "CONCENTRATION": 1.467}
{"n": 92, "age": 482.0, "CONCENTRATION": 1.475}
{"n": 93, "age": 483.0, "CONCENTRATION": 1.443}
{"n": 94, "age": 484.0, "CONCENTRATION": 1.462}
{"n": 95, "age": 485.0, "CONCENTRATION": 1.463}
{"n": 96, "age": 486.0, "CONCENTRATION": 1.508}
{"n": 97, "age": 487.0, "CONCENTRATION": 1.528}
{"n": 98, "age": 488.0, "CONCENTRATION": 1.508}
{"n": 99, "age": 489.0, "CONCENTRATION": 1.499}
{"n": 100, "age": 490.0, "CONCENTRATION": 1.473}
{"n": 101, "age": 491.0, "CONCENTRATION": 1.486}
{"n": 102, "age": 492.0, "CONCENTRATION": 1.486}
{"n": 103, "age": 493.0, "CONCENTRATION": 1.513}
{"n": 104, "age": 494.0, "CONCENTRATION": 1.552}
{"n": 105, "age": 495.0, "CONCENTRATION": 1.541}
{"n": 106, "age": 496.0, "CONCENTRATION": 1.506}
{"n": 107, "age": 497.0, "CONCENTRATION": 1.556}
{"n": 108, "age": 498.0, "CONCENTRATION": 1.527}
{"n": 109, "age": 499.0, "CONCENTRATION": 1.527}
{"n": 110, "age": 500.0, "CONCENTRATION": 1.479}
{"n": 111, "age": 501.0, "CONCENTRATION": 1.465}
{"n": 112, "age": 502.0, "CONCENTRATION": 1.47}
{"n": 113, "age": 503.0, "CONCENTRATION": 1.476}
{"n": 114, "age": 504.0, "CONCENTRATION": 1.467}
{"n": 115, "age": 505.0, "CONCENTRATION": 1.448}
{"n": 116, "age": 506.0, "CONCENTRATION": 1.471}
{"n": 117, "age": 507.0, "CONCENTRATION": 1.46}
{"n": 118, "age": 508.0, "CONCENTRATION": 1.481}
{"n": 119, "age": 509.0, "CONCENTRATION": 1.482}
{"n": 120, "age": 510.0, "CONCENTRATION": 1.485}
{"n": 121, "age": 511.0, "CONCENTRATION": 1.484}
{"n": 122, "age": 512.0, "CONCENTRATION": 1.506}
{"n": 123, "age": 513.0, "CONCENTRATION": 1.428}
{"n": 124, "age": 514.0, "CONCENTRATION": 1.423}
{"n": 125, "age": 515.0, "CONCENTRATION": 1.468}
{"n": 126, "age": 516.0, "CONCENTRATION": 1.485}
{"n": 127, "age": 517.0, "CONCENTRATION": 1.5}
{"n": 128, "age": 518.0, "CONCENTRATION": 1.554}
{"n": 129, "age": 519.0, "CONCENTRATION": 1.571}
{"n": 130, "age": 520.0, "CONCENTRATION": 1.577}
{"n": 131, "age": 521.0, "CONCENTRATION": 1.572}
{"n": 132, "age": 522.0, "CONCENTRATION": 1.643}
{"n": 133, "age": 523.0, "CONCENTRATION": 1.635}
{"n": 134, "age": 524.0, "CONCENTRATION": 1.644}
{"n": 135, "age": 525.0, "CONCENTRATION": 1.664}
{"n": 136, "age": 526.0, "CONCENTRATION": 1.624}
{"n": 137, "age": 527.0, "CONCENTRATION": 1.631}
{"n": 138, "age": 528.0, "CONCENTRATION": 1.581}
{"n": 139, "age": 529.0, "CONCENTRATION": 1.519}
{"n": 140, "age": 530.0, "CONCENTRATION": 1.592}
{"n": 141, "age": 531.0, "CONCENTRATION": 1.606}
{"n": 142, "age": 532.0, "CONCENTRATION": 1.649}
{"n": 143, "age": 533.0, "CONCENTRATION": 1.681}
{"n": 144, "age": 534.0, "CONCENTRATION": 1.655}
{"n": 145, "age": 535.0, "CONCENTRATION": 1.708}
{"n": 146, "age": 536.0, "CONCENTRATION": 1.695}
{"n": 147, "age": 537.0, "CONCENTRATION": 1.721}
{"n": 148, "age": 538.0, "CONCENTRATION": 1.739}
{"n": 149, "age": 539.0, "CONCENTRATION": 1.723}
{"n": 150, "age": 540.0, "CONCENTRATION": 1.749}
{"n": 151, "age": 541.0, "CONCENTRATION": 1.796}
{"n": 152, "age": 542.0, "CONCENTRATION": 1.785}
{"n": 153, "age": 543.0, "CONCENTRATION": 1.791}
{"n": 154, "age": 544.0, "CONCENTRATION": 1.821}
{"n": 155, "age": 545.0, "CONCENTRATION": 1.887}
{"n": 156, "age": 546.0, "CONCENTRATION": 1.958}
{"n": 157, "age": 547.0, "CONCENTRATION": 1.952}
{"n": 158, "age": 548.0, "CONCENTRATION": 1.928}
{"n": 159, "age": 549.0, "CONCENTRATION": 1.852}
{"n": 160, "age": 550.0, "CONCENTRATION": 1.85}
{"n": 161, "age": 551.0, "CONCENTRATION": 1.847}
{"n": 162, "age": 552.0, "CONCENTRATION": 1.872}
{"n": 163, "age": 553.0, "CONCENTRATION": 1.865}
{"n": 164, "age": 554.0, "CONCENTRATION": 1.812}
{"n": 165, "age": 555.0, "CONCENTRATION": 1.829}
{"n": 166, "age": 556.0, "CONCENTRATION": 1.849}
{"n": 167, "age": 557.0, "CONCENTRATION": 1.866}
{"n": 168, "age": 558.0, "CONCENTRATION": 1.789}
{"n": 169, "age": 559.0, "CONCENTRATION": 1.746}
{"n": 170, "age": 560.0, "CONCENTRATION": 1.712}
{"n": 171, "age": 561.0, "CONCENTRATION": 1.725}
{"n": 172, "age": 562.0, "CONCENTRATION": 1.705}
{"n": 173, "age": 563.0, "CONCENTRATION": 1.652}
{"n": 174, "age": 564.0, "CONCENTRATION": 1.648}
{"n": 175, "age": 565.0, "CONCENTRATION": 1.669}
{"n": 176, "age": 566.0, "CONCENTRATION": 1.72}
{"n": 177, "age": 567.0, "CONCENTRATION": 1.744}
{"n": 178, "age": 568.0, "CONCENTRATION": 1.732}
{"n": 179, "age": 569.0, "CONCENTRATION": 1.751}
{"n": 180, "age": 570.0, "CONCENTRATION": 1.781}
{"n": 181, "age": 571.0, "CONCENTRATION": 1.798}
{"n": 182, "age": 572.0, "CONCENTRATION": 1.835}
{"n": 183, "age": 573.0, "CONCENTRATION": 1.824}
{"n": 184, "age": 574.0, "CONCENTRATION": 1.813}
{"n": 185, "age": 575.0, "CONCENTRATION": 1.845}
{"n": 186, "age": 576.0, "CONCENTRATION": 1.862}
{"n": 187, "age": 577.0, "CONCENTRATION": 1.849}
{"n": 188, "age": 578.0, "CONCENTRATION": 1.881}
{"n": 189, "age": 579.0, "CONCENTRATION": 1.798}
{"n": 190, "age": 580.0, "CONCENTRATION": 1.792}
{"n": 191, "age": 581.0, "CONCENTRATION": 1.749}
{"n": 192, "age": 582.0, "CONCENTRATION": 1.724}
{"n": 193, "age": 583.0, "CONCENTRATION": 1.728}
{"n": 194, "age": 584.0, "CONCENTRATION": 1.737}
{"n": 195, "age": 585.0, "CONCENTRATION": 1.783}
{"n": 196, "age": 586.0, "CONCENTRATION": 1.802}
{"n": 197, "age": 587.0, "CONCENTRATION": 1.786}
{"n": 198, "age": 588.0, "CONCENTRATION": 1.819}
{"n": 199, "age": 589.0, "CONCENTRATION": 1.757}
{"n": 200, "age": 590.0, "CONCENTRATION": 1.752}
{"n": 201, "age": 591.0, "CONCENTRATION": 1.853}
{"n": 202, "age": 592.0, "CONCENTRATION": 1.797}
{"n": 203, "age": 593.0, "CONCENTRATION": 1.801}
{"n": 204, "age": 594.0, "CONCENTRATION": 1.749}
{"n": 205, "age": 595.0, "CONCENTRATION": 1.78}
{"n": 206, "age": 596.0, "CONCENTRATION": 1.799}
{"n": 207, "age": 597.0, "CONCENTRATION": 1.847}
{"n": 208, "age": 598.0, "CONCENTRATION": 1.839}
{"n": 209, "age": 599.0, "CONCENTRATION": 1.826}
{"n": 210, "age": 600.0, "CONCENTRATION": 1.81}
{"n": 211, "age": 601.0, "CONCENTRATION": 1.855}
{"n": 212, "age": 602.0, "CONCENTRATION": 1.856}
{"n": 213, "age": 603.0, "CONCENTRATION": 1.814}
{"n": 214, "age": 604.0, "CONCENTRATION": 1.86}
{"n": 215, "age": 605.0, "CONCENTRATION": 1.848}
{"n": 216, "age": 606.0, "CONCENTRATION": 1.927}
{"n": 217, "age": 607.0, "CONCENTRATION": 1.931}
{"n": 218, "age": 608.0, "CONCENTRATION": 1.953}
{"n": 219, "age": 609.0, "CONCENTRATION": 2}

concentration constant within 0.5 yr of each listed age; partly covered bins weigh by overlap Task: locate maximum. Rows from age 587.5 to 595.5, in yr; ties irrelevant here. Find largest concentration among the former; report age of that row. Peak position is 591.0 yr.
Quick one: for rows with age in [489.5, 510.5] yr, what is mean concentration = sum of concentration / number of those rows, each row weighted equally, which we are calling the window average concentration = 1.5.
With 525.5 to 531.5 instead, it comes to 1.6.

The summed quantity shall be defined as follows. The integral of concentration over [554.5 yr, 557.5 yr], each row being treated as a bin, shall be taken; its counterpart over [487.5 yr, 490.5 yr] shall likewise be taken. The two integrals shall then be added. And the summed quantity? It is 10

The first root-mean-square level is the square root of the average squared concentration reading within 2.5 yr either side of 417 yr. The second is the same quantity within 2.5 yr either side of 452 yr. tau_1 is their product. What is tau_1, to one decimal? 1.7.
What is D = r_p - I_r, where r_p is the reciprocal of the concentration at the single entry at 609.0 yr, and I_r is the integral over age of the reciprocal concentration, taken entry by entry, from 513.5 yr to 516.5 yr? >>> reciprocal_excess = -1.6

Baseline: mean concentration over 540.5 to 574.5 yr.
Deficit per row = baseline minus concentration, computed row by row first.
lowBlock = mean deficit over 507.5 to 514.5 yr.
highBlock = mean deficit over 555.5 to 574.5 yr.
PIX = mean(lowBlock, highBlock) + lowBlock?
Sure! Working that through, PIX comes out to 0.5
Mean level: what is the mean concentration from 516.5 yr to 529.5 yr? 1.59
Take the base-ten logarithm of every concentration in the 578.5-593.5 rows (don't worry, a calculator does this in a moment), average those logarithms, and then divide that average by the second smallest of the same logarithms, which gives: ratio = 1.05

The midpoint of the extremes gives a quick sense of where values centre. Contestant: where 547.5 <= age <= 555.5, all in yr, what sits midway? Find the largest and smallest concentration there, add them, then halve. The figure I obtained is 1.87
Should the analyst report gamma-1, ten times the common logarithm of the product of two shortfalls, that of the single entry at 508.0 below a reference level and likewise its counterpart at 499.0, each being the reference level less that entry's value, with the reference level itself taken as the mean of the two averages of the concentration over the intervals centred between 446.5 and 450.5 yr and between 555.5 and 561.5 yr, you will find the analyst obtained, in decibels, -30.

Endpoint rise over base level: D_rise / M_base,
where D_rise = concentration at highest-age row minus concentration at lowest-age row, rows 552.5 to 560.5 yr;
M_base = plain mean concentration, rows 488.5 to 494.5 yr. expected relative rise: -0.10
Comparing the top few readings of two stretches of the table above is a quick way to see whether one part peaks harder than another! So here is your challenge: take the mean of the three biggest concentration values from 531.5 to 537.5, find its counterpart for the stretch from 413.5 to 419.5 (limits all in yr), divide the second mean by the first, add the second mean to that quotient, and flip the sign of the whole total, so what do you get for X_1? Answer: -2.1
